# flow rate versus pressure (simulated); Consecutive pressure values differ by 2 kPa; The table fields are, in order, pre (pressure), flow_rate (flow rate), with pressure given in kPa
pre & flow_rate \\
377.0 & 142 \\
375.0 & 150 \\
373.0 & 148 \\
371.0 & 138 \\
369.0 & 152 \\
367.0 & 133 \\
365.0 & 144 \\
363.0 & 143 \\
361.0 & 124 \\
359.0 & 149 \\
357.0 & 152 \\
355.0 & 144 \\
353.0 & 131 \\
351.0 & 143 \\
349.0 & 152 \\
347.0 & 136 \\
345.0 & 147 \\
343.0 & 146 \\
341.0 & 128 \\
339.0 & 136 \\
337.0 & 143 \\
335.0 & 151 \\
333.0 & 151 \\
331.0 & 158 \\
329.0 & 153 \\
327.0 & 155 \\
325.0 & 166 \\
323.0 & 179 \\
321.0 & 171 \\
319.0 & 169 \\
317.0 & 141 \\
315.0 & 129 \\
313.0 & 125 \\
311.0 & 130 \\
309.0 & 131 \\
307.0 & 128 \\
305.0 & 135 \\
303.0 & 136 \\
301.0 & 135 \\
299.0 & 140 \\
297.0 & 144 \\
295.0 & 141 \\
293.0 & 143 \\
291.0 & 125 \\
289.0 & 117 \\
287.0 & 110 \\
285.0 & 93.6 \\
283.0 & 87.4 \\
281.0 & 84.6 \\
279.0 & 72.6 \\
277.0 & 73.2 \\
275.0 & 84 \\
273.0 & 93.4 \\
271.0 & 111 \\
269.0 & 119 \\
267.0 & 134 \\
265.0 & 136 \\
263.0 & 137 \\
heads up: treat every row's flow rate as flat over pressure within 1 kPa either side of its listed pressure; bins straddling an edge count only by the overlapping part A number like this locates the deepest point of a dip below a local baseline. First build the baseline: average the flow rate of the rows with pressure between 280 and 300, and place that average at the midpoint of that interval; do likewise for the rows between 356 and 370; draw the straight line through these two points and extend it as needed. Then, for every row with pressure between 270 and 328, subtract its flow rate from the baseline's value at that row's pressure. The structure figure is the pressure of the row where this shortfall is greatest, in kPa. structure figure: 279.0 kPa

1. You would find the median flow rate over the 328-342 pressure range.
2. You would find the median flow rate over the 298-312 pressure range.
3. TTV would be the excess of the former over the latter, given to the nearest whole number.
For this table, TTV 16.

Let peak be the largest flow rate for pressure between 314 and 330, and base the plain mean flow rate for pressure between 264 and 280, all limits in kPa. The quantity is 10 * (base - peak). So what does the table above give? -761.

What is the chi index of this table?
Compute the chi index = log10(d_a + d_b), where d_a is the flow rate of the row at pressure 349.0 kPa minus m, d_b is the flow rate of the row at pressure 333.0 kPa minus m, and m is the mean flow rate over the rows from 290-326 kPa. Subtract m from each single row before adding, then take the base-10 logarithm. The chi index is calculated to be 1.2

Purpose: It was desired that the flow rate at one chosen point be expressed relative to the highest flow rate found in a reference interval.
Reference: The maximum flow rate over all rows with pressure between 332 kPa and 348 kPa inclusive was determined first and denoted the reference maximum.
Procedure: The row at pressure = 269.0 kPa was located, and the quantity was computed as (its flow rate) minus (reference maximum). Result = -32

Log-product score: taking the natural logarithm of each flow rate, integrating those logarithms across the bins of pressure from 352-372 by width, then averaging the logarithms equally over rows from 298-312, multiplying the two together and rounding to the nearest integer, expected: 484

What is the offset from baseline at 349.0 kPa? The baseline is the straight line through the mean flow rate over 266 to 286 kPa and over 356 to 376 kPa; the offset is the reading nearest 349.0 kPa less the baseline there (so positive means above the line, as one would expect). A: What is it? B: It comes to 18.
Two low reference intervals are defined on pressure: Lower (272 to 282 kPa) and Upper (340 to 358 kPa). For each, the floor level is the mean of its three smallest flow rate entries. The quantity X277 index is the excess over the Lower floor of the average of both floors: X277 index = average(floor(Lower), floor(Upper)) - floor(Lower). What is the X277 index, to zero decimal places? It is 28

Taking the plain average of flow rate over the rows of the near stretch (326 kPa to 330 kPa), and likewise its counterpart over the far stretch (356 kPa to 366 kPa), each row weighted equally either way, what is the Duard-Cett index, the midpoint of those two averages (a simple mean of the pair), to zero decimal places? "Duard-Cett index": 148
